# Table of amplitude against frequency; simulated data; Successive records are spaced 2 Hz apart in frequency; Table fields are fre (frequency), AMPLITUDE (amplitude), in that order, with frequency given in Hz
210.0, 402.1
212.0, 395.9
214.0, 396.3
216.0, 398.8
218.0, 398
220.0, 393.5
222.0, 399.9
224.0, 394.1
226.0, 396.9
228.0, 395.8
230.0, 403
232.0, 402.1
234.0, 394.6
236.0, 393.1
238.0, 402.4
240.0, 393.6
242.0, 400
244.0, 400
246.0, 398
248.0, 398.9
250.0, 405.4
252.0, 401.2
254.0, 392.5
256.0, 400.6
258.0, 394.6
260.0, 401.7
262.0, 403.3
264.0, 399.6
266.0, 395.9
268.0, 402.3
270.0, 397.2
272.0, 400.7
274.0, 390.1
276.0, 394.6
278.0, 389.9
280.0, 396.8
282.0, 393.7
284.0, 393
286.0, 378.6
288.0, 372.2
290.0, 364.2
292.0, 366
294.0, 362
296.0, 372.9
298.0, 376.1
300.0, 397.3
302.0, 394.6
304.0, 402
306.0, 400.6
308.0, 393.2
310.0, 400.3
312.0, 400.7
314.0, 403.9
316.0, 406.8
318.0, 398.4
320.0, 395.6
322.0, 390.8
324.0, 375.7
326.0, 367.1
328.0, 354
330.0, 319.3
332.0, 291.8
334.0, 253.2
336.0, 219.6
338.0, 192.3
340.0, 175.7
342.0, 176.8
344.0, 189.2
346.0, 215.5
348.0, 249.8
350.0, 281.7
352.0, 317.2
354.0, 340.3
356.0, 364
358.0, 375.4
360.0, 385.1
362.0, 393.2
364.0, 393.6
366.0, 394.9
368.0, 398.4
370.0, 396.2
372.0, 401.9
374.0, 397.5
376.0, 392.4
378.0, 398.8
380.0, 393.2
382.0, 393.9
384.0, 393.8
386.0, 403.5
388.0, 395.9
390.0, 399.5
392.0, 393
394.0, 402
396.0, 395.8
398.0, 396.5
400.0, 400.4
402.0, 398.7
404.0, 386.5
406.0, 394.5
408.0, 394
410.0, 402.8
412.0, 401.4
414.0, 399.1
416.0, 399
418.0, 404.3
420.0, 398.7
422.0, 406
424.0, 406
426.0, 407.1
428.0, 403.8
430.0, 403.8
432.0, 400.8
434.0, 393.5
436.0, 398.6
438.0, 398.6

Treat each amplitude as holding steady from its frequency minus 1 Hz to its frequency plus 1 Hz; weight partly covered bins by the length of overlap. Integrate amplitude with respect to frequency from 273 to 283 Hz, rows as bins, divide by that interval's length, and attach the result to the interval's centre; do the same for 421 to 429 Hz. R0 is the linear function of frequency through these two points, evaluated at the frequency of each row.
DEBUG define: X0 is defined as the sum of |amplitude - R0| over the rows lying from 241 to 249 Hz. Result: 36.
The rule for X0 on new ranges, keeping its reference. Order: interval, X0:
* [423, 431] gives 6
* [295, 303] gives 43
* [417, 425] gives 8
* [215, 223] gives 39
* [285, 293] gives 95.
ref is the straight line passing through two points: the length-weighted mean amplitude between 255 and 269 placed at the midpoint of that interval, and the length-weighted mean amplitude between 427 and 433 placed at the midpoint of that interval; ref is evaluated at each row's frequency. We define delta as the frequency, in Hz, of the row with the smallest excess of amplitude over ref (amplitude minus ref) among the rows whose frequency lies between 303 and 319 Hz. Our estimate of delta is 308.0 Hz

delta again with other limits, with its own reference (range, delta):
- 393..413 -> 404.0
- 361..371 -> 362.0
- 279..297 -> 294.0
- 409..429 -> 420.0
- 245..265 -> 254.0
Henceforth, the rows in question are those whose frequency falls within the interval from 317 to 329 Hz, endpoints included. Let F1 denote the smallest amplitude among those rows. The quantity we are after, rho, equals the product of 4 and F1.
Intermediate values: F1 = 354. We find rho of 1416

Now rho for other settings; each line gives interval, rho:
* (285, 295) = 1448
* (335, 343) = 703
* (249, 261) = 1570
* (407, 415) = 1576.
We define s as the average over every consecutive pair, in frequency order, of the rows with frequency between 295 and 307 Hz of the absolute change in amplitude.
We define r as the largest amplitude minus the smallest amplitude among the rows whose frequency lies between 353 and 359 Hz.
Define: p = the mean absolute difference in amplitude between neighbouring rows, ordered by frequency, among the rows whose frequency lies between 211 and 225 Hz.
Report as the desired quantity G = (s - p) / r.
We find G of 0.1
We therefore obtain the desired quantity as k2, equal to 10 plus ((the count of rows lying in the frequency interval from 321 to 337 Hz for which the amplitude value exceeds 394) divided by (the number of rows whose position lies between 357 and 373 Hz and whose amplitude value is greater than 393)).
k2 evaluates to 10.0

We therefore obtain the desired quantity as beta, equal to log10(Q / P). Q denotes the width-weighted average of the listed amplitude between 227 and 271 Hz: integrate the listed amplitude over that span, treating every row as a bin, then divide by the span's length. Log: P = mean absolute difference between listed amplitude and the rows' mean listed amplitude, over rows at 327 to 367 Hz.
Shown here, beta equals 0.8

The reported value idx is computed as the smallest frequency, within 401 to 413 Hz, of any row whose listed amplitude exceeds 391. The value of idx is 402.0 Hz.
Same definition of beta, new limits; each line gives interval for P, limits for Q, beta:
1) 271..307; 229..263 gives 1.5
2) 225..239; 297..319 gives 2.0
